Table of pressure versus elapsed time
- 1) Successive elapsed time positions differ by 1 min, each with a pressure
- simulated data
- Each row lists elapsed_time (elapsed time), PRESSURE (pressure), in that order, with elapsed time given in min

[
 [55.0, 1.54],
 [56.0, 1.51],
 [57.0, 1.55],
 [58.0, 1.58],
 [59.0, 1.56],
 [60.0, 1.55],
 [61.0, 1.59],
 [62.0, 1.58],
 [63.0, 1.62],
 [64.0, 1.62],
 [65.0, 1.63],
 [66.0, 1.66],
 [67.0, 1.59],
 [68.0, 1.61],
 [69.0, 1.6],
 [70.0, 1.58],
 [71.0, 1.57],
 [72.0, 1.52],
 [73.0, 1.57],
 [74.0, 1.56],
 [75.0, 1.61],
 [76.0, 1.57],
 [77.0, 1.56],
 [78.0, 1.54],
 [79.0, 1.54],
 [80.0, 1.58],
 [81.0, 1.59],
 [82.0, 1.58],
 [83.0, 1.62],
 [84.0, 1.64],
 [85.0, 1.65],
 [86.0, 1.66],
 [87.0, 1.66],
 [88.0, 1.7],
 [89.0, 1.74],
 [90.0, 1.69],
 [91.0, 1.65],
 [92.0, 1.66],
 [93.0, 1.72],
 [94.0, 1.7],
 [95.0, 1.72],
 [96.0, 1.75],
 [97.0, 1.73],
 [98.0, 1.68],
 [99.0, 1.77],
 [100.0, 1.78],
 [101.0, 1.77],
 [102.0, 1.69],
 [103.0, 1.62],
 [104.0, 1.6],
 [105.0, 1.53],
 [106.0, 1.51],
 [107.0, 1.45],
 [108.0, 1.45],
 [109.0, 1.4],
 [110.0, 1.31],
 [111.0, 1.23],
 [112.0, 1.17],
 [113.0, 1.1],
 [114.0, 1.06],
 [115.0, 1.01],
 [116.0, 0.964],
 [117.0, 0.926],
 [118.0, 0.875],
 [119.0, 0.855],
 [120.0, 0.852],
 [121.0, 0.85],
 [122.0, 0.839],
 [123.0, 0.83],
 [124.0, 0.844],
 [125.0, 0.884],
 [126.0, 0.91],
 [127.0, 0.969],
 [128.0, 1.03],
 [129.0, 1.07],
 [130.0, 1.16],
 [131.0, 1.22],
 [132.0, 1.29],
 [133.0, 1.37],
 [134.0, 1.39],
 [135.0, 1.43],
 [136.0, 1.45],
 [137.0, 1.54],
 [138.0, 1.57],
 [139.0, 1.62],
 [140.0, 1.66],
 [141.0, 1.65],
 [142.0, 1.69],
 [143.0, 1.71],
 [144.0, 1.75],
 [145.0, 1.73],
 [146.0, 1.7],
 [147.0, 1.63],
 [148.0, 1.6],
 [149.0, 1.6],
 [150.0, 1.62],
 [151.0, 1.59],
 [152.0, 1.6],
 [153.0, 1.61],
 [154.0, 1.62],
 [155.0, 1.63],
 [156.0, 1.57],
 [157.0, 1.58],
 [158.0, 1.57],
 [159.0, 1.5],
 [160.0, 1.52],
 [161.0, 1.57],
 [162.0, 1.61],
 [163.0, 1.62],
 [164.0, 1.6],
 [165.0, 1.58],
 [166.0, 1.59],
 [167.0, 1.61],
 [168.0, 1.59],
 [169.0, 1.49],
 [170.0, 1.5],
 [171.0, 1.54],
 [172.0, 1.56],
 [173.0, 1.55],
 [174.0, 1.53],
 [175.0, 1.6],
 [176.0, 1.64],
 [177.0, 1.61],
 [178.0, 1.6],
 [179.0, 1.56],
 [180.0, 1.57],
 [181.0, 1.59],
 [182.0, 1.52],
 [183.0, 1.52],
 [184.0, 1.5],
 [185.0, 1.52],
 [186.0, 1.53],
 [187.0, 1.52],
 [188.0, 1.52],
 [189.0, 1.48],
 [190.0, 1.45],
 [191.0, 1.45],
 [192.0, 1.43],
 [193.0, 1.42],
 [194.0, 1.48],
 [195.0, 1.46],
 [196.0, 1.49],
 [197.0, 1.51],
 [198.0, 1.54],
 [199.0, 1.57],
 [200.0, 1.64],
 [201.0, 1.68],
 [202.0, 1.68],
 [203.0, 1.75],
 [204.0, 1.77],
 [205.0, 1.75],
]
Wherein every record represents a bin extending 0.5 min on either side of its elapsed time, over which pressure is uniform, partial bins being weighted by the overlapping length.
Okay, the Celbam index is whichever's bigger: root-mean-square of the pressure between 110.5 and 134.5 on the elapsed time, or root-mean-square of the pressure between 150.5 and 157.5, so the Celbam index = 1.60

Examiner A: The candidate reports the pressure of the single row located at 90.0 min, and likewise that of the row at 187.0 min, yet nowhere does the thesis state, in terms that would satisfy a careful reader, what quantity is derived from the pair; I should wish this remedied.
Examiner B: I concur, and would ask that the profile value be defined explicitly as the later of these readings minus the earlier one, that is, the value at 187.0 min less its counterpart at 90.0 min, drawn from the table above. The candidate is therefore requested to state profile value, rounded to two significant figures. -0.17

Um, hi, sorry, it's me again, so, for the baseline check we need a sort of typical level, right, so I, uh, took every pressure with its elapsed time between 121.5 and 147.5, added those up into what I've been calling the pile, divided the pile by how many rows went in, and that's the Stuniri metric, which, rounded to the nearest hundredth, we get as 1.34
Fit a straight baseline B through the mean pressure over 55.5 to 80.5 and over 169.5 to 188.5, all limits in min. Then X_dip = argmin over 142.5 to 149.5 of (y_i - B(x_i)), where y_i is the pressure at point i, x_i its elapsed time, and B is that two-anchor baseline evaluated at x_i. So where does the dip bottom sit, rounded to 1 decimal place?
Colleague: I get 148.0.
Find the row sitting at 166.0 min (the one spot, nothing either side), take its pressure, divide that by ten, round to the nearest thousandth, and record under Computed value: 0.159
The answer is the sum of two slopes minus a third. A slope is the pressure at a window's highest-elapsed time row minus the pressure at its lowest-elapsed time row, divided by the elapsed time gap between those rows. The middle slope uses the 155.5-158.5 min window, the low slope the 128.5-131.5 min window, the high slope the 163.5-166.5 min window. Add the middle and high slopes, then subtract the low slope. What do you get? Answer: -0.08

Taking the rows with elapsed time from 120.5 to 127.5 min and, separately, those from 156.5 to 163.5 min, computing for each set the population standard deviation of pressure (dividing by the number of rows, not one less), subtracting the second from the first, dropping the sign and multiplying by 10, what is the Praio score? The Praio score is 0.1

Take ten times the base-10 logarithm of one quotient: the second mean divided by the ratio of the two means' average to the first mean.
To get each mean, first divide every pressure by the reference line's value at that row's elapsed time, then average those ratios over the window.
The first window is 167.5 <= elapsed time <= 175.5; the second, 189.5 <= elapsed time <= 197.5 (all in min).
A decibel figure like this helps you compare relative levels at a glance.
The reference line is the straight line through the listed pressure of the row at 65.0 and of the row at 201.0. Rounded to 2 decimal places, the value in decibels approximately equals -0.47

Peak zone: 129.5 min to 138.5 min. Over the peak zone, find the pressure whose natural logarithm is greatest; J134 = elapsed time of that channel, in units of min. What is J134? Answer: 138.0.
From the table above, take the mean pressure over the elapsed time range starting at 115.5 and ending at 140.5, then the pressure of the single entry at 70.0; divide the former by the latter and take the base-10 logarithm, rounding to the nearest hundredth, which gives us -0.14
